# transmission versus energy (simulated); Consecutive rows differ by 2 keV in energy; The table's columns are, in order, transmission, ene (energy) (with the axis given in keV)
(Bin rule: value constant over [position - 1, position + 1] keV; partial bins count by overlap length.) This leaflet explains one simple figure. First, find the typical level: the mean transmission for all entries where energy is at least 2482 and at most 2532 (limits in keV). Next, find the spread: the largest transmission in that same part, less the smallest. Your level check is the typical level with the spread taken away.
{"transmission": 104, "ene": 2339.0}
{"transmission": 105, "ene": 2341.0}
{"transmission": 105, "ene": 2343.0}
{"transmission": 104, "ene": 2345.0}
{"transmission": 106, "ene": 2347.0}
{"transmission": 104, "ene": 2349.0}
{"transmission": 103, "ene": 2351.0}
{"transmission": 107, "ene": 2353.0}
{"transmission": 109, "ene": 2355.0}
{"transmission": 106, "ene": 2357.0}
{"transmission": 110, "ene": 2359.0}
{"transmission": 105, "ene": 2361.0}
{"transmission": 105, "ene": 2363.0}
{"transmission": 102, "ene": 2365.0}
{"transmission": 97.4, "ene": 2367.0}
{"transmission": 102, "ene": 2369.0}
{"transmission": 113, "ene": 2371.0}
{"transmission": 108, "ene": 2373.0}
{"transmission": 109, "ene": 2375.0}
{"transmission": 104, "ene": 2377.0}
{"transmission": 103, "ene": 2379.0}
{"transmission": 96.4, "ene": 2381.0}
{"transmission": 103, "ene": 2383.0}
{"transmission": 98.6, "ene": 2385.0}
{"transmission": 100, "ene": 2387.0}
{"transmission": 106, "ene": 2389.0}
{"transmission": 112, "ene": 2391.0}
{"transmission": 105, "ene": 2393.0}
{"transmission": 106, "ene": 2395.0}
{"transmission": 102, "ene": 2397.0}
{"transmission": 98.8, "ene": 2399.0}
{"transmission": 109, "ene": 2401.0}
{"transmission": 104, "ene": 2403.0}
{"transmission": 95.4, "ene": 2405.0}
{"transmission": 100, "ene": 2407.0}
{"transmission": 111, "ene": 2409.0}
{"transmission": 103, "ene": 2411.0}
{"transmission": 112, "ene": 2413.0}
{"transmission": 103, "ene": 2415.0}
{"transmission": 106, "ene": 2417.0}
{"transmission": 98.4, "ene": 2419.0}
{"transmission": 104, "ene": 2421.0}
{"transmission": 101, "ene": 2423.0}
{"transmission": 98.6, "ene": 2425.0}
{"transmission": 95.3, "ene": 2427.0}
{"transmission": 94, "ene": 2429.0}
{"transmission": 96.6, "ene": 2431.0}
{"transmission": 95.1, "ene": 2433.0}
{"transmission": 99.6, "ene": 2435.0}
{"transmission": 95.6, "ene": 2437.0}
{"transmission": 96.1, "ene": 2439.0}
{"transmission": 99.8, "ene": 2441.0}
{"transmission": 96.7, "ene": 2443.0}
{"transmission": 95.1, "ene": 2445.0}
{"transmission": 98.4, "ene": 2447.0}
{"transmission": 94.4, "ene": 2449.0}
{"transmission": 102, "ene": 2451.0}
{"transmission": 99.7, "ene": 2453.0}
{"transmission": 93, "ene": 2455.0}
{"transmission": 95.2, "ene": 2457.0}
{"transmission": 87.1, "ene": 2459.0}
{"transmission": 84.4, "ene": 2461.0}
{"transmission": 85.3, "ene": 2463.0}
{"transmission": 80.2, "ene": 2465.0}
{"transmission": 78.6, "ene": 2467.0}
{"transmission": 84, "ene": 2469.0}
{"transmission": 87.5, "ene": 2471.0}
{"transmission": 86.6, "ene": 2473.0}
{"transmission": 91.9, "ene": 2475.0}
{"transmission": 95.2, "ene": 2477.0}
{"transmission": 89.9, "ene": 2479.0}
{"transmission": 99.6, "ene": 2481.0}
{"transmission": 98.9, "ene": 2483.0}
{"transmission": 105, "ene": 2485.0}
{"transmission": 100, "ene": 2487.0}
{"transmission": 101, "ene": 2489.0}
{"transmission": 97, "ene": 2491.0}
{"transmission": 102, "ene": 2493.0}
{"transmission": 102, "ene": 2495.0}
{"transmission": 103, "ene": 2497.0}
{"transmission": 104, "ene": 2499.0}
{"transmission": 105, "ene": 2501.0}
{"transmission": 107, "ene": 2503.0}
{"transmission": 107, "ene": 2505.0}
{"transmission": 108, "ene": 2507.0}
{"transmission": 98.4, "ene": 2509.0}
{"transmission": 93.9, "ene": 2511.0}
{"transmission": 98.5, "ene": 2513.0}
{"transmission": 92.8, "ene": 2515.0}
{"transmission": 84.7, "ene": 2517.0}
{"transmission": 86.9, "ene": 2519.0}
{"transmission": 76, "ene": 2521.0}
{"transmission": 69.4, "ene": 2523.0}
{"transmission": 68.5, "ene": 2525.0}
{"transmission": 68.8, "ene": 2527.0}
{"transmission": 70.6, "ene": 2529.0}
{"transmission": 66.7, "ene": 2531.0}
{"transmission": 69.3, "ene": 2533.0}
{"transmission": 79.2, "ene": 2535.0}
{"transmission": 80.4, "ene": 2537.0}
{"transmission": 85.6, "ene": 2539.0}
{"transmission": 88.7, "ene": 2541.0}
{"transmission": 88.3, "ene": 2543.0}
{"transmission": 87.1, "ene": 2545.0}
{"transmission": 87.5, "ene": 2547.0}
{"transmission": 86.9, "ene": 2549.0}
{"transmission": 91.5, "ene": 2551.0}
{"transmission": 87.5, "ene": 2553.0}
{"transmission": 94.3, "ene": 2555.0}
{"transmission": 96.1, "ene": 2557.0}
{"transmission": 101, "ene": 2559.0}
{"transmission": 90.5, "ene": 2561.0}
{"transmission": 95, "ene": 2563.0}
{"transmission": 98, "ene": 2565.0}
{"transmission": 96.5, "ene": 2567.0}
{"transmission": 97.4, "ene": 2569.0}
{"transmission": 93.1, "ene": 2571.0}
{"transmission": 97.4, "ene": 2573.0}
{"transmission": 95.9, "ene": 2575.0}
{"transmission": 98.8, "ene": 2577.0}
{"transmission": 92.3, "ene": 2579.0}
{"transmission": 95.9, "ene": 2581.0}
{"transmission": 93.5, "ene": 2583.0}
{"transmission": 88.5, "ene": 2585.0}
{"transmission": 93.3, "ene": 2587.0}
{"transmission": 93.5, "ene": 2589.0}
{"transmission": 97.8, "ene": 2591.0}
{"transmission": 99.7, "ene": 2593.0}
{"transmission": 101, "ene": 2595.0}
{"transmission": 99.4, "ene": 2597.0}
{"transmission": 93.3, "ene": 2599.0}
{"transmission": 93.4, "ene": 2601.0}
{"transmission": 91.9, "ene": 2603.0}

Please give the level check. 51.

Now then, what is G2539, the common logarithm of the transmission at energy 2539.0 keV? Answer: 1.93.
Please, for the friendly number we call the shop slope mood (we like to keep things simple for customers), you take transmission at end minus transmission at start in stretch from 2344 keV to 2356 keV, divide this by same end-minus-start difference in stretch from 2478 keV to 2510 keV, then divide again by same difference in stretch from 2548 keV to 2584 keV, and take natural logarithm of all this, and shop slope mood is -2.4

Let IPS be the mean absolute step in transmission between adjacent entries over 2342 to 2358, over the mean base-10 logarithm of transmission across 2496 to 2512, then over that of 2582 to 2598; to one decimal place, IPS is 0.5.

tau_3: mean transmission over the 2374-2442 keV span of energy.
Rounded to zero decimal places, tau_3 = 102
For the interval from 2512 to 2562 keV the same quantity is 84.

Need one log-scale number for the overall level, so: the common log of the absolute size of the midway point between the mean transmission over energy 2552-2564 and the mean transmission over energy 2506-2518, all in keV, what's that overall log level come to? 1.98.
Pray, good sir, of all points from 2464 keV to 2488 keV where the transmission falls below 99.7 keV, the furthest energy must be 2483.0 keV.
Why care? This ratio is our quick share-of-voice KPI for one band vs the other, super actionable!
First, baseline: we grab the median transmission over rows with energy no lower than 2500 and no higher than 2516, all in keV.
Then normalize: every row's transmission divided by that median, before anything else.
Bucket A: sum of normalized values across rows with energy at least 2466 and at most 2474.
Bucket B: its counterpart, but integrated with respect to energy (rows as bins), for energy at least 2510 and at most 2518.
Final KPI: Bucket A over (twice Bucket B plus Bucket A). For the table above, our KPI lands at 0.185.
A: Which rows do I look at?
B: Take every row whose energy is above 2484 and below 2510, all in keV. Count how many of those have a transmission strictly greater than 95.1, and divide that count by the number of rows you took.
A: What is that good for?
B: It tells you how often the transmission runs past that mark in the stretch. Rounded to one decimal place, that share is 1.0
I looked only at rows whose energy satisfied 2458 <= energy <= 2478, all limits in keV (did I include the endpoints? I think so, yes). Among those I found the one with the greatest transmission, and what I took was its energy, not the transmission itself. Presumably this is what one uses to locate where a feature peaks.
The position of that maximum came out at 2477.0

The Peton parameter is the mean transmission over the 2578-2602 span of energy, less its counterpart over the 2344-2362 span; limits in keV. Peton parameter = -11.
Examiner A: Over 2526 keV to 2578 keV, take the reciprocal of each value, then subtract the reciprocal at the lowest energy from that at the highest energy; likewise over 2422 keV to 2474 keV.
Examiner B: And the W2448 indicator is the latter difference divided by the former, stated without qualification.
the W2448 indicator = -0.37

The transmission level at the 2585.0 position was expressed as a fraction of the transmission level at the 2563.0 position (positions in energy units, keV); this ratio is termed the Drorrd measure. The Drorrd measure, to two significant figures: 0.93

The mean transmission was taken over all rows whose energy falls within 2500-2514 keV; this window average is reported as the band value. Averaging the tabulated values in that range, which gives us 103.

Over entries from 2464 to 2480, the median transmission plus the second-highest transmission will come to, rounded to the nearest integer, 179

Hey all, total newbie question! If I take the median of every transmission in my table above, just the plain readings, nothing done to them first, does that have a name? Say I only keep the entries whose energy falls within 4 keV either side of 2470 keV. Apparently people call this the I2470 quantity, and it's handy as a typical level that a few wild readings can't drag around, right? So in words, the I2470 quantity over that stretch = 85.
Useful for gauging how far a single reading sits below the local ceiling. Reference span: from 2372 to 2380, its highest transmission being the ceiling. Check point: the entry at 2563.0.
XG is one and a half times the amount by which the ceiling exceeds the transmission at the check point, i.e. 21.0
